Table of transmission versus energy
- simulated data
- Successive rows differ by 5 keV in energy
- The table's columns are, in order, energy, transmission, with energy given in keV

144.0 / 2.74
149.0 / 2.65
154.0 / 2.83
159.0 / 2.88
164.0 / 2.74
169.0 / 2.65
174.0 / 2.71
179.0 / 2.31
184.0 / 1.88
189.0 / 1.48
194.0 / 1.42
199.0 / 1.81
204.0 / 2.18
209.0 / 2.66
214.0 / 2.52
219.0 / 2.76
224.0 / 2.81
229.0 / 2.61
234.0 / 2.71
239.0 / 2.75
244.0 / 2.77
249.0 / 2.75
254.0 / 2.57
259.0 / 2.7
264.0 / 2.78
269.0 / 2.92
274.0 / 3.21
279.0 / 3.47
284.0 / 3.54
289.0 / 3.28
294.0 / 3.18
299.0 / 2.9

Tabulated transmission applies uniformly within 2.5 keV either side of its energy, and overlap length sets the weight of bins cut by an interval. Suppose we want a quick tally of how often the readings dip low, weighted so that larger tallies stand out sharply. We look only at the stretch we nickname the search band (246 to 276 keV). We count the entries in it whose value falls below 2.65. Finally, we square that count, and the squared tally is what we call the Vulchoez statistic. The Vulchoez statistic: 1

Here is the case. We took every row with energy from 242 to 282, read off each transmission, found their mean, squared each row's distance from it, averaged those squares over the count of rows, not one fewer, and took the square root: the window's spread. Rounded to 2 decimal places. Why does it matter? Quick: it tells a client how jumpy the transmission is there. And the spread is 0.28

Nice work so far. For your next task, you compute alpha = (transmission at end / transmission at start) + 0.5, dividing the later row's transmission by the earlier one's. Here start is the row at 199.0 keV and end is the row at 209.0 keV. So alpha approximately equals 1.97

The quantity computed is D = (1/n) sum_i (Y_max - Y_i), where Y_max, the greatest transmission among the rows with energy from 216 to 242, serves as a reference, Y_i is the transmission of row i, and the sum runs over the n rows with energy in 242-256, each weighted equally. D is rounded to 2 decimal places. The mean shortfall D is 0.11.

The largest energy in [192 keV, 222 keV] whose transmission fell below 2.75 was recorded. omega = 214.0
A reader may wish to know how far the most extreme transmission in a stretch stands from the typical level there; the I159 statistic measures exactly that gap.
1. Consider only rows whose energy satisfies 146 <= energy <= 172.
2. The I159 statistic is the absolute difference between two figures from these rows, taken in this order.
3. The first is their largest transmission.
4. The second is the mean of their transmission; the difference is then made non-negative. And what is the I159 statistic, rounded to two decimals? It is 0.13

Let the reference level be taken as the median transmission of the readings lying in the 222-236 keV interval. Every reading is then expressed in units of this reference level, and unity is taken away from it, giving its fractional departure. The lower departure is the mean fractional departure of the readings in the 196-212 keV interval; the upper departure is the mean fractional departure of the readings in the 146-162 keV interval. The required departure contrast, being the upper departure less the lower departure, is 0.21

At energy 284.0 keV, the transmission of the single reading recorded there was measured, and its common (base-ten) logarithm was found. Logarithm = 0.55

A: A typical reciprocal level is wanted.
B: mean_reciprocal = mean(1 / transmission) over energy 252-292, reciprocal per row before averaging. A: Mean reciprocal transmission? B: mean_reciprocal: 0.33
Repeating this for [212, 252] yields 0.37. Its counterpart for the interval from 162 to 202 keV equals 0.50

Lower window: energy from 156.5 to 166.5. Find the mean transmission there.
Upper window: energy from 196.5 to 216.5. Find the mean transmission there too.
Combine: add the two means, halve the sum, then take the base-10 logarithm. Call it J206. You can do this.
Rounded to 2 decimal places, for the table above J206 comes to 0.41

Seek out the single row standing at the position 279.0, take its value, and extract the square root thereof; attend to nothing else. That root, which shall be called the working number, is 1.86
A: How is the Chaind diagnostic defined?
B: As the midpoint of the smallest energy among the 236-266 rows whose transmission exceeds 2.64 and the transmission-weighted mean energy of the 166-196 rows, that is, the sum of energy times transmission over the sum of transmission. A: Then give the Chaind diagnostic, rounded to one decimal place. 209.2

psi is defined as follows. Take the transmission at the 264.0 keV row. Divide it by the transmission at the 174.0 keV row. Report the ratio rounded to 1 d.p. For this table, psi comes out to 1.0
